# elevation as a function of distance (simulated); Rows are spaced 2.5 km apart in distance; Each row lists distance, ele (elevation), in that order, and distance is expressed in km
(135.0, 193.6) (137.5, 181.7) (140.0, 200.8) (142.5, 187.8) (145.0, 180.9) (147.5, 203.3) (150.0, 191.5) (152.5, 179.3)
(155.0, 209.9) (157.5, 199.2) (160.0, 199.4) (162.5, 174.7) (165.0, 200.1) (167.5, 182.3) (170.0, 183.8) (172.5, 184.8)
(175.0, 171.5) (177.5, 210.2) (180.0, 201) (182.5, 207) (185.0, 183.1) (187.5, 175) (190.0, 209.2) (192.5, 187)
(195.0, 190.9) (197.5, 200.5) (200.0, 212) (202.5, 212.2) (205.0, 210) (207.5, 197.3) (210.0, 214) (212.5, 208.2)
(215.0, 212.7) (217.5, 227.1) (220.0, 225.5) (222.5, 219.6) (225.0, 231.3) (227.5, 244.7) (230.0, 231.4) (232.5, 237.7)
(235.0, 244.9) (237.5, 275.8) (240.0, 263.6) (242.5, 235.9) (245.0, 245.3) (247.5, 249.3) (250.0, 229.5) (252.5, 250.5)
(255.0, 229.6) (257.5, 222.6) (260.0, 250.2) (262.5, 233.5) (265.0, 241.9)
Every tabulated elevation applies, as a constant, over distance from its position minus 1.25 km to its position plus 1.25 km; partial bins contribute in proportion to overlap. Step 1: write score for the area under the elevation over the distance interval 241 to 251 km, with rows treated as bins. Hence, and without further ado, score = 2409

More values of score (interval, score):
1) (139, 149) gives 1930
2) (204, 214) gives 2074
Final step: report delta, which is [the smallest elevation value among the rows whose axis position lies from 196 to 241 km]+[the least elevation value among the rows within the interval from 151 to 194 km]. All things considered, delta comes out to 369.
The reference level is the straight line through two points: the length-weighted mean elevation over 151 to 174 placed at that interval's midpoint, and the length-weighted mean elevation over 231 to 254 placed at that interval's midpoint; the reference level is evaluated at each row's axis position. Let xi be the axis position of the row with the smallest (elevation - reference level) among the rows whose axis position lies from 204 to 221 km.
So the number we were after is 207.5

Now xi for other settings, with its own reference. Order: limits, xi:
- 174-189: 187.5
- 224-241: 230.0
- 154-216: 187.5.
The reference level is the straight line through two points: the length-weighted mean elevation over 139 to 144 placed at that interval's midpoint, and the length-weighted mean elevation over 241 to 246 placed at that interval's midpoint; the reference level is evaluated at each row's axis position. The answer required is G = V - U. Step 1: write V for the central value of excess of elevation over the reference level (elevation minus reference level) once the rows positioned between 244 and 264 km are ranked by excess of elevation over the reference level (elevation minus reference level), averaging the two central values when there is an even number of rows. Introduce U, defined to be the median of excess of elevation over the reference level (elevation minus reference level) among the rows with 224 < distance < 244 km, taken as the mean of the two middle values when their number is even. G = -11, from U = 4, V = -7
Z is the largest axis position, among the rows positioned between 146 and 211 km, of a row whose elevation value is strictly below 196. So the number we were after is 195.0 km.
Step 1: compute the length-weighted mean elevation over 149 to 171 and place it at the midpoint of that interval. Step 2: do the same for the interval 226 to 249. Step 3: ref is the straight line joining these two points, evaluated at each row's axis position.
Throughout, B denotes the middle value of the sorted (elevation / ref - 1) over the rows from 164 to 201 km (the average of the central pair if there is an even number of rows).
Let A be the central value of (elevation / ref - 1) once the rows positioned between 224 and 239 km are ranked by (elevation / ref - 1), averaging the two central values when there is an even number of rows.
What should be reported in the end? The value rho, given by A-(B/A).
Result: -6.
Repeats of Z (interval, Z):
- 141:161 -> 152.5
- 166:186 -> 185.0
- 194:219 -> 195.0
